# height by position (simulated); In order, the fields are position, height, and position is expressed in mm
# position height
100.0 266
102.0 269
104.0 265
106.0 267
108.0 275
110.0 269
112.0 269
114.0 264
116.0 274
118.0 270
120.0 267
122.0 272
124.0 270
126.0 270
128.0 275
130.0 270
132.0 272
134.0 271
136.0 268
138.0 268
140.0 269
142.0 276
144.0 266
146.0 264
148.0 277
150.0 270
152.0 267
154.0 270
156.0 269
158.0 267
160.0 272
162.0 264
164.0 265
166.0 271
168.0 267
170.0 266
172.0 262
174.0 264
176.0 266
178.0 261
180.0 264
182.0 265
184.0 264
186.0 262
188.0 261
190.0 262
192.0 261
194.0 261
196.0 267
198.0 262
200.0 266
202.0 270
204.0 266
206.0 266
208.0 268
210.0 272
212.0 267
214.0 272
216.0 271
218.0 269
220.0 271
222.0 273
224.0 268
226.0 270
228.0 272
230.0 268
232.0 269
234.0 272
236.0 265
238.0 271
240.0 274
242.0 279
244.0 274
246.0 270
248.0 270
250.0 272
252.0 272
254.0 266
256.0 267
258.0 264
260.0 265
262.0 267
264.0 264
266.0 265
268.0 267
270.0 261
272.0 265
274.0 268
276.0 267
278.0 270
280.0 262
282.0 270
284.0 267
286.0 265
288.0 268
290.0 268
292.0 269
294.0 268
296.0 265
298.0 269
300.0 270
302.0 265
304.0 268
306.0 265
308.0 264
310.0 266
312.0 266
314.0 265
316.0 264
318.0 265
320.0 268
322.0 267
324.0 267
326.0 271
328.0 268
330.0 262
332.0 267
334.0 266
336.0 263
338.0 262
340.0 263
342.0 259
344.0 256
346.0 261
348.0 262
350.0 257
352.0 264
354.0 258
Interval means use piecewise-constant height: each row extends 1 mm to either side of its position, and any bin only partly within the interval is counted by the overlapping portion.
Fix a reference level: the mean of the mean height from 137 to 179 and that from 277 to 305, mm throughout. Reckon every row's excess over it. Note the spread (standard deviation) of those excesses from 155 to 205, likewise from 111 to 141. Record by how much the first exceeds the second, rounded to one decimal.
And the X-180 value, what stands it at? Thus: 0.5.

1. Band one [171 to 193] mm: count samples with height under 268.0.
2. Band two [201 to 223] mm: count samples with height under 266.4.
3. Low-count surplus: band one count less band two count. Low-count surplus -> 9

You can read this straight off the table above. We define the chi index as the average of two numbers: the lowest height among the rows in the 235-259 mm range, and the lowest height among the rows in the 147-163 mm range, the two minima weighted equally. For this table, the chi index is 264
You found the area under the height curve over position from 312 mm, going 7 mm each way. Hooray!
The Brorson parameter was 3710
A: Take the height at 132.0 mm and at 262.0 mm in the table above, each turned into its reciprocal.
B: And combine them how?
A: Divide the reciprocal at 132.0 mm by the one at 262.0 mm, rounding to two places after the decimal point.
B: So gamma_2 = 0.98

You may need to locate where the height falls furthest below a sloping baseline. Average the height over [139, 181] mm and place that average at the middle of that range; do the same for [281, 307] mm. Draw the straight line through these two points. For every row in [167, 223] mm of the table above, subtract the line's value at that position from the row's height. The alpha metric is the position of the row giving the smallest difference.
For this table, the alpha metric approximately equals 178.0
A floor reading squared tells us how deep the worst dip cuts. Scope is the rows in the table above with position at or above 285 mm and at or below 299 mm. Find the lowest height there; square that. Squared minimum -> 70225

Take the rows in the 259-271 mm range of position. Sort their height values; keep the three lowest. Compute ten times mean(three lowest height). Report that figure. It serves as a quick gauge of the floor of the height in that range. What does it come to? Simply 2633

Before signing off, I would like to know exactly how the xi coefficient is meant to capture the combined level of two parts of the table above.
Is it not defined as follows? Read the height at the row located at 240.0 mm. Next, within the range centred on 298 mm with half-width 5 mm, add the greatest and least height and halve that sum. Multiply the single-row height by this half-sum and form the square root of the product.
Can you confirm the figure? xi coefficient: 271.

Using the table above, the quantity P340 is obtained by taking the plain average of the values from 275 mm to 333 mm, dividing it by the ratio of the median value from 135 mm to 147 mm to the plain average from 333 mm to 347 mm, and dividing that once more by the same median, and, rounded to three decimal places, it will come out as 0.971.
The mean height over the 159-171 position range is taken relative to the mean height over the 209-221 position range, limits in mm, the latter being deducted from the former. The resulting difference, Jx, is -2.8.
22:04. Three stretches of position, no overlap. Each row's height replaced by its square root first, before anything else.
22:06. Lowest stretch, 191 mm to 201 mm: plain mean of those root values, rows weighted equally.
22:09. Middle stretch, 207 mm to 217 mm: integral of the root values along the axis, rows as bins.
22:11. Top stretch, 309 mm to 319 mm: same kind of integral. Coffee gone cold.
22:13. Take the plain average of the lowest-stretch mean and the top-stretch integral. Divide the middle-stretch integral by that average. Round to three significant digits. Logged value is 1.84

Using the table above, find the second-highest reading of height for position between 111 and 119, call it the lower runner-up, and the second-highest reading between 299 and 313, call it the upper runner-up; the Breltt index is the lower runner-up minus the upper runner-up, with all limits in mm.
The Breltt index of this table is 2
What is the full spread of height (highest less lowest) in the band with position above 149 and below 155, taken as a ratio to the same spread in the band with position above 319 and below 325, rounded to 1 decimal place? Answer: 3.0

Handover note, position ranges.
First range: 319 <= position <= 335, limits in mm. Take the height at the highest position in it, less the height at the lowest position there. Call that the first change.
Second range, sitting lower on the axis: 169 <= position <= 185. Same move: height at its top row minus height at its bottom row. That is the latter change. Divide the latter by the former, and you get 1.0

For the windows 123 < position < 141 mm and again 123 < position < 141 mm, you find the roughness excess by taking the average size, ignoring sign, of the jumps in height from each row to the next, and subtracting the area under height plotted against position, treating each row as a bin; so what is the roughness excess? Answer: -4864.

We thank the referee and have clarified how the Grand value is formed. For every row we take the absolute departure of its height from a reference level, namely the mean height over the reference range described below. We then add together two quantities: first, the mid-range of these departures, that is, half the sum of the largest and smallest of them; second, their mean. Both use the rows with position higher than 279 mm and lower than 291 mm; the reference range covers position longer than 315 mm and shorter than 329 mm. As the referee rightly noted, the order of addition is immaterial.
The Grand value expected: 4.6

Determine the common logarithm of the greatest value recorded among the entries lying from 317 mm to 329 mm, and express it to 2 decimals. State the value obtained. 2.43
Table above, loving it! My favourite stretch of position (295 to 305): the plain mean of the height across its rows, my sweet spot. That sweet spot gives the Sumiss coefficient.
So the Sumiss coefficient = 267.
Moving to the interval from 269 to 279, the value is 266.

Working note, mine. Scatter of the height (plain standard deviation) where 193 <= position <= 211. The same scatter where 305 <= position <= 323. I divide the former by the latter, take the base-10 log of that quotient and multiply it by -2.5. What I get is -1.0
